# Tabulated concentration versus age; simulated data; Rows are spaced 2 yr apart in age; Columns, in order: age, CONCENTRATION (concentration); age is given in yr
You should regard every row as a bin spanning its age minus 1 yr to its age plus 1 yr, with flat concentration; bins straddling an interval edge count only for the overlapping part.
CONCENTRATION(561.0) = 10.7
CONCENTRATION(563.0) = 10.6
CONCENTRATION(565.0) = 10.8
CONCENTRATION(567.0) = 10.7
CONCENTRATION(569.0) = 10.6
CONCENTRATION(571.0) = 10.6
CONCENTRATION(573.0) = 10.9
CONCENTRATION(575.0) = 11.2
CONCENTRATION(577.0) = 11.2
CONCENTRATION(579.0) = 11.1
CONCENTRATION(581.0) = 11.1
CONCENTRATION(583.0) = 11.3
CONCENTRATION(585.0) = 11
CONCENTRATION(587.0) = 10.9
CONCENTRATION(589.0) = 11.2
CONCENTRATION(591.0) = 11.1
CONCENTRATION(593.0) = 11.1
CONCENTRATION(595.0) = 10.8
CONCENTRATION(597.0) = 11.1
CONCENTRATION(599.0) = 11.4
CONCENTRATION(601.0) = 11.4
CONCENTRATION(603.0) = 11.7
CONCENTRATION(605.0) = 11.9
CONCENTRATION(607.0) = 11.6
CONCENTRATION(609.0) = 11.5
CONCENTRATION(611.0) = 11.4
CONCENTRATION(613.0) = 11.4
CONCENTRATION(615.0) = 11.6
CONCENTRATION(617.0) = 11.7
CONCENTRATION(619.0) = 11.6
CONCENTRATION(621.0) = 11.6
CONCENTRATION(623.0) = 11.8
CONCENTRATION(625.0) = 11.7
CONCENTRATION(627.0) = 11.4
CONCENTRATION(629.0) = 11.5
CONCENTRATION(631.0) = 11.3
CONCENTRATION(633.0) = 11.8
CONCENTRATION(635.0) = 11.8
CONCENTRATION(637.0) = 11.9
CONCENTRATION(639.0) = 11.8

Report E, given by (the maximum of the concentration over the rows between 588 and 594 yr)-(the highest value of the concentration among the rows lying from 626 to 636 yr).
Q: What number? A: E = -0.60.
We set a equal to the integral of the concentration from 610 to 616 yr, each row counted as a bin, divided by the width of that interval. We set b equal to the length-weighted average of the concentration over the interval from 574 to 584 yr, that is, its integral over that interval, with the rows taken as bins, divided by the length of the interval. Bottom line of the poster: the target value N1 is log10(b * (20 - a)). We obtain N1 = 1.98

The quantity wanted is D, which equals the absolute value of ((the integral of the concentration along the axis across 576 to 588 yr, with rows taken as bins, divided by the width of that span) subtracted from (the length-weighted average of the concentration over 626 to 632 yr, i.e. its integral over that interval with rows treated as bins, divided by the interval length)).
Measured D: 0.30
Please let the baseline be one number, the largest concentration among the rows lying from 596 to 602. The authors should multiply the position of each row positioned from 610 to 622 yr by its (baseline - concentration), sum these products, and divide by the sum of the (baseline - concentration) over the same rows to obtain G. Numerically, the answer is 617.9 yr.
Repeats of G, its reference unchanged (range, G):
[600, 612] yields 605.2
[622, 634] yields 627.0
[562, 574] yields 567.8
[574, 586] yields 580.5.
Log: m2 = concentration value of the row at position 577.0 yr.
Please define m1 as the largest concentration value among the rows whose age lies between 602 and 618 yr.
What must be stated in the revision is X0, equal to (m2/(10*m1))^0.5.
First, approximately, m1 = 11.9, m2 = 11.2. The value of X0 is 0.307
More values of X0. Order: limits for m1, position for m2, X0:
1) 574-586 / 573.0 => 0.311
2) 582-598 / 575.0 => 0.315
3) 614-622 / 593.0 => 0.308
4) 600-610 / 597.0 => 0.305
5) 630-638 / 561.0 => 0.300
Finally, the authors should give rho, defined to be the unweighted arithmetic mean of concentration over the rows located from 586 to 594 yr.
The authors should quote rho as 11.1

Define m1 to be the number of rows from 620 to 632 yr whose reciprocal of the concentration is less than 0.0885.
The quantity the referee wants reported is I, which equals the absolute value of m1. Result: 6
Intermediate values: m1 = 6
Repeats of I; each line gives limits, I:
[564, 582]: 0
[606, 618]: 6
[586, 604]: 3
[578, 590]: 1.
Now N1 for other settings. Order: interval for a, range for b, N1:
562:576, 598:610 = 2.03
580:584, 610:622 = 2.01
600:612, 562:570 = 1.95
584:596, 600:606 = 2.02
